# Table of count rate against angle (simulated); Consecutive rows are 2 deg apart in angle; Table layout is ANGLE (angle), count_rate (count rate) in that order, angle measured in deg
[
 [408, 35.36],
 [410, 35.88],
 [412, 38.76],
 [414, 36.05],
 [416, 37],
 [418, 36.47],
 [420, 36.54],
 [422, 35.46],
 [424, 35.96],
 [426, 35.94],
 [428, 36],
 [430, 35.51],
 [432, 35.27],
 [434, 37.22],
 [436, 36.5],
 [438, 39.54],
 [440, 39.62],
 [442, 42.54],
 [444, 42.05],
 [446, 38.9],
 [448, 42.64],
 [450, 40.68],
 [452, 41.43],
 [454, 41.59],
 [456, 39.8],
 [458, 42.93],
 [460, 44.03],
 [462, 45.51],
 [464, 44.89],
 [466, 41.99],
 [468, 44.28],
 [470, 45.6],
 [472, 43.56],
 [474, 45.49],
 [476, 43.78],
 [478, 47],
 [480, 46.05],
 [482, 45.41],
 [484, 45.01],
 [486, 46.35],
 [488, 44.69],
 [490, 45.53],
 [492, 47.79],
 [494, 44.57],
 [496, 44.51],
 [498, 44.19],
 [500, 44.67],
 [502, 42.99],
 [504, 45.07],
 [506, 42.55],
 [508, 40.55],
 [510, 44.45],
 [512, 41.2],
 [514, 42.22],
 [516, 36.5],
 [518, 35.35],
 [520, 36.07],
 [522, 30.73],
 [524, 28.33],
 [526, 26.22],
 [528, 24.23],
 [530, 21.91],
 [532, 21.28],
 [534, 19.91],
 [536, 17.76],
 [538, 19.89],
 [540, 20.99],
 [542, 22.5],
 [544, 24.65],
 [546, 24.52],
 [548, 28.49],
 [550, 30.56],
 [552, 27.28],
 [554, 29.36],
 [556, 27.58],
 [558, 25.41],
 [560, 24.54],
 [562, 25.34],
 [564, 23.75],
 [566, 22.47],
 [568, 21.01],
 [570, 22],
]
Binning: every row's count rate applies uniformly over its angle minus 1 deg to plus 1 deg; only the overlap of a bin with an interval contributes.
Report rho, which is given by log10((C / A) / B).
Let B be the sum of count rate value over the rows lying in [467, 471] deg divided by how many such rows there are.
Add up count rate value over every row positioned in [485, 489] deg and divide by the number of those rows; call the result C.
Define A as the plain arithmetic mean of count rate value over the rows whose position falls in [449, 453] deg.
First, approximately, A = 41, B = 45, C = 46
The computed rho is -1.61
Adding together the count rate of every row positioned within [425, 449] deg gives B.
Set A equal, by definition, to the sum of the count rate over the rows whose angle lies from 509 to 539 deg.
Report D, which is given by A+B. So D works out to 908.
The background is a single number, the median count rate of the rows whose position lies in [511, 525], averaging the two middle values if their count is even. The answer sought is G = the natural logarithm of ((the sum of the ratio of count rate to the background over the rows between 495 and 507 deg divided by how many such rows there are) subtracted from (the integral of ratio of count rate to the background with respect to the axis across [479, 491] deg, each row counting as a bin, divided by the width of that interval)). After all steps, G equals -3.2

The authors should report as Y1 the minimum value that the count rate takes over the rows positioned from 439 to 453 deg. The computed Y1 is 38.9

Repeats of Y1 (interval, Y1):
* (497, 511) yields 40.55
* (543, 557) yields 24.52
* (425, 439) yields 35.27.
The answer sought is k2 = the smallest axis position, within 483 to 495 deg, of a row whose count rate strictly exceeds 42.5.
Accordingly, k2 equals 484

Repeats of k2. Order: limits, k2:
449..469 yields 458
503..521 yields 504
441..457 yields 442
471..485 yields 472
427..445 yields 442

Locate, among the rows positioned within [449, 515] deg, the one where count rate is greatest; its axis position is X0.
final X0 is 492 deg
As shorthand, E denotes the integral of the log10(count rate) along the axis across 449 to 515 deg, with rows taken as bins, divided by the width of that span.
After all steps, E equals 1.64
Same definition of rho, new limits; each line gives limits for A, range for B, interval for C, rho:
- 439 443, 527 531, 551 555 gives -1.52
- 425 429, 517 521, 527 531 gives -1.75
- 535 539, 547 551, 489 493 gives -1.08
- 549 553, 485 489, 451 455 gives -1.50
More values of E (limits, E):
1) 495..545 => 1.49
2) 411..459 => 1.58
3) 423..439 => 1.56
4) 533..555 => 1.38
